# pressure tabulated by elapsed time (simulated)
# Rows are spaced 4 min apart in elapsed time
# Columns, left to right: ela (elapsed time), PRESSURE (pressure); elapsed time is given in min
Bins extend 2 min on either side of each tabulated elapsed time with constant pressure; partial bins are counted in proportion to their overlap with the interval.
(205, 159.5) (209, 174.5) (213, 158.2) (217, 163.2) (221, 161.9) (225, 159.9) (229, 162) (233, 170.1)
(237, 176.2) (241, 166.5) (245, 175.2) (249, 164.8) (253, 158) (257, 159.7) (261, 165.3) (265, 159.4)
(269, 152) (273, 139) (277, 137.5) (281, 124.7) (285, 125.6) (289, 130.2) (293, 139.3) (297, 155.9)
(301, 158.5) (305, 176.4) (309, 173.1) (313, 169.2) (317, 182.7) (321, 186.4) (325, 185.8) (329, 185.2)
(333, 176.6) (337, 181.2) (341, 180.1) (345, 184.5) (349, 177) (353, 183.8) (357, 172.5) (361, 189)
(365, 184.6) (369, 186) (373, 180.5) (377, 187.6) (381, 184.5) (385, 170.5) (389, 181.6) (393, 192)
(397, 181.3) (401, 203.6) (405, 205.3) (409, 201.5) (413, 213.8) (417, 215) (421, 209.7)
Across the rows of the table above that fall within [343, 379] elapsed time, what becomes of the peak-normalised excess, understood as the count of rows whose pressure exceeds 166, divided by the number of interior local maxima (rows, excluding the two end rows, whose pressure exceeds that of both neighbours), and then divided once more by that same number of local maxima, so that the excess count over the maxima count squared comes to 1.0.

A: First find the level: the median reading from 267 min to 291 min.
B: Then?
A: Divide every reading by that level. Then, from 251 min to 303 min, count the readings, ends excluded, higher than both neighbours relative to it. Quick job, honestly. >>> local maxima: 1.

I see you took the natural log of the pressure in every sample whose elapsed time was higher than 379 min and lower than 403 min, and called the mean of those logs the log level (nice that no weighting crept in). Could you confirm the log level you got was 5.22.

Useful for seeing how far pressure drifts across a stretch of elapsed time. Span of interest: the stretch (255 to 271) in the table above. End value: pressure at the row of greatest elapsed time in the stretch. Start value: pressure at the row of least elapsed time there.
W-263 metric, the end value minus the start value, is -8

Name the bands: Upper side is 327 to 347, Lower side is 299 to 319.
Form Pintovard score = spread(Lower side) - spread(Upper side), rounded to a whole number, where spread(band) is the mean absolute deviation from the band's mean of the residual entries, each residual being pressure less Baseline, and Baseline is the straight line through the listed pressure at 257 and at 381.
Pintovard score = 4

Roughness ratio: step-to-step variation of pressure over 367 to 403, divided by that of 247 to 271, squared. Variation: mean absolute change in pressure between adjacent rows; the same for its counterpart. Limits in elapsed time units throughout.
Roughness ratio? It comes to 3.7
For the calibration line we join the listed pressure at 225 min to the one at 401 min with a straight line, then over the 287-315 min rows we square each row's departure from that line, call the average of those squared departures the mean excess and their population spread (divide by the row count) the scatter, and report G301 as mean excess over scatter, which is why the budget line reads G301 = 0.90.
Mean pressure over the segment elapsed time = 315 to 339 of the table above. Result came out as 183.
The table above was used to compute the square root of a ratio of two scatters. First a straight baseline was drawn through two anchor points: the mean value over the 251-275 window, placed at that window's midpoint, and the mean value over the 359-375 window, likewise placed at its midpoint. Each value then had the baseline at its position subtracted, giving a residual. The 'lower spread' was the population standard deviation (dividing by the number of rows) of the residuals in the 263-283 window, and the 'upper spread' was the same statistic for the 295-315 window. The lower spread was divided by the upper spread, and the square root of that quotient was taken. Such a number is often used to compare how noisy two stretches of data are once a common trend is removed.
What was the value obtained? 1.4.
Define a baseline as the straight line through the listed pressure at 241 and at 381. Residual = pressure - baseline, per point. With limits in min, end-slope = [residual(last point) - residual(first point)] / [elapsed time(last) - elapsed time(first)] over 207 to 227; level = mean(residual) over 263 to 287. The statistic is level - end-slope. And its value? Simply -30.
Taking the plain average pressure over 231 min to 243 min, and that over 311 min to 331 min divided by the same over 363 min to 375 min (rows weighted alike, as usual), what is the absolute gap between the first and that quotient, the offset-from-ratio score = 169.9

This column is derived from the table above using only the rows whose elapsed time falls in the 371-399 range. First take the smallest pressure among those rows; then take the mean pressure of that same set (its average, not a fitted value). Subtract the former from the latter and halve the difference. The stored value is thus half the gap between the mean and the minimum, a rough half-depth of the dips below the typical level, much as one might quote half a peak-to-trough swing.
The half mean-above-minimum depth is 6.0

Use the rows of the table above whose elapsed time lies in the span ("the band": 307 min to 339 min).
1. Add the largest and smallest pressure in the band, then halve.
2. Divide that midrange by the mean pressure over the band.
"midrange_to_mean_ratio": 0.99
